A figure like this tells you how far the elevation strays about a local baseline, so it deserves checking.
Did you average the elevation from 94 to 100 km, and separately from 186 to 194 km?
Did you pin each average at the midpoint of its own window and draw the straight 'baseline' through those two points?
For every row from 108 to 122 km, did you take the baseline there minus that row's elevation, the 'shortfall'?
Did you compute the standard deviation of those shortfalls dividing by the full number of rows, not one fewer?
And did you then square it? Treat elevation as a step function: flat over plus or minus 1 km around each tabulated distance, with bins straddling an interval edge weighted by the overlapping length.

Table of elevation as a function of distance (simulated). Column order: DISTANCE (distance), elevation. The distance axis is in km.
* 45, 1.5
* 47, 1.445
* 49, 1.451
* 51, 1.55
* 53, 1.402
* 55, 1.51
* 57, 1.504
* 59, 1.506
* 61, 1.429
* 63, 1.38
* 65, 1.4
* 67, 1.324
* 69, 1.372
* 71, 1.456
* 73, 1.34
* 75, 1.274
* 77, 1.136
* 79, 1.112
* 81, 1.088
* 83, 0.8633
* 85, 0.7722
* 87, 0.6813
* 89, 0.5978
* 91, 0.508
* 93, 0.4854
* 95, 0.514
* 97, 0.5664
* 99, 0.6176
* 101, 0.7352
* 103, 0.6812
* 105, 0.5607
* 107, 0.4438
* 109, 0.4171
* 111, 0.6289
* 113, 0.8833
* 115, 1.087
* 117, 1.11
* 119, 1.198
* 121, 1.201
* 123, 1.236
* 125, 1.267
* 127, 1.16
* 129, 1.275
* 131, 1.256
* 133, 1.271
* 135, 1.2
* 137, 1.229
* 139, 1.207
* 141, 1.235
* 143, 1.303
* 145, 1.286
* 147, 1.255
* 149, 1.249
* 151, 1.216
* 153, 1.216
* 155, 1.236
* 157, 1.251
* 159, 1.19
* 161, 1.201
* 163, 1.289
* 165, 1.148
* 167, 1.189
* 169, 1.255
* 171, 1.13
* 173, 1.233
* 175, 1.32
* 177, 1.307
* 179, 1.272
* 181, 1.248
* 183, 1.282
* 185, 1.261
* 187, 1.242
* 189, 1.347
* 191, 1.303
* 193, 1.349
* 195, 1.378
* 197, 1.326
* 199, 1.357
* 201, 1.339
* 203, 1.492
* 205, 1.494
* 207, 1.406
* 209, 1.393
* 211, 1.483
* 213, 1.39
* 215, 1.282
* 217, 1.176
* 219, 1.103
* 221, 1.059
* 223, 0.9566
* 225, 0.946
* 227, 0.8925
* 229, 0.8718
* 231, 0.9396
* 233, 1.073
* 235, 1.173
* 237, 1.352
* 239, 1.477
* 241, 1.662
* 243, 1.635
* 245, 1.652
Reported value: 0.064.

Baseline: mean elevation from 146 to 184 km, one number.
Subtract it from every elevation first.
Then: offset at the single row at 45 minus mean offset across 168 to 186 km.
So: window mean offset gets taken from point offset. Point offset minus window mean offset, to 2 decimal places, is 0.24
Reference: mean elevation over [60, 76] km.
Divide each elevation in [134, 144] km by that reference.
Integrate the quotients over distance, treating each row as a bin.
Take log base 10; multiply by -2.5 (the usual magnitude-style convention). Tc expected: -2.39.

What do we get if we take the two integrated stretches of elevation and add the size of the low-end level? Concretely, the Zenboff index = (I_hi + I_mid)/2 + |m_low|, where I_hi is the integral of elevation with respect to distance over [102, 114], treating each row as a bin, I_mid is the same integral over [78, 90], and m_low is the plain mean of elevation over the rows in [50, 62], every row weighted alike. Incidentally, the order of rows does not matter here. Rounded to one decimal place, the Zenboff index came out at 10.2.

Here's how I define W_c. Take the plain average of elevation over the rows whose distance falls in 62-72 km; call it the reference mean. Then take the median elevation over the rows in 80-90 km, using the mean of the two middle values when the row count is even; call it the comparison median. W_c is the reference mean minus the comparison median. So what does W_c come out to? 0.61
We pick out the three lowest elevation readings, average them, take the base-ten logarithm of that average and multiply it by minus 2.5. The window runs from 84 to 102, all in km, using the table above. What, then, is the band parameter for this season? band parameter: 0.75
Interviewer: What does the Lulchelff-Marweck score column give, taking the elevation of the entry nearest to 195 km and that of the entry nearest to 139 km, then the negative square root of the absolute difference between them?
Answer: -0.41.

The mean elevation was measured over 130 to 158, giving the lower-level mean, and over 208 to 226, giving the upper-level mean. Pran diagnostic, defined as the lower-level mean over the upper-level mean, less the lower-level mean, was -0.206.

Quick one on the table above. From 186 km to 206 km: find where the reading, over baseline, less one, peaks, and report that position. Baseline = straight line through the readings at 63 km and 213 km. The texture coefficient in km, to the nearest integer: 205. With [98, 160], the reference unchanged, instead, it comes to 143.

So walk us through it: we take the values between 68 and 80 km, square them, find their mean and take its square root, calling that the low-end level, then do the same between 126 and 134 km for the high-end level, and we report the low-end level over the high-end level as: 1.04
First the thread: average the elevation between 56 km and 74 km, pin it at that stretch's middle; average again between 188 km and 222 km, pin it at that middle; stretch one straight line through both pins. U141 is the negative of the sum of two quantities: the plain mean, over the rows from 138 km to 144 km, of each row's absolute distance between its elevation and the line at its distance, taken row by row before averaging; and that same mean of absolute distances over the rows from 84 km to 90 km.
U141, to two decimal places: -0.84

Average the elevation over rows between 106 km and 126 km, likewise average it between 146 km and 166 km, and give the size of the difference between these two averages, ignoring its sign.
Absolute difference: 0.28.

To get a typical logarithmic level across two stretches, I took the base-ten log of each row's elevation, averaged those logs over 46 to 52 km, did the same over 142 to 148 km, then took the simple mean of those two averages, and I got 0.14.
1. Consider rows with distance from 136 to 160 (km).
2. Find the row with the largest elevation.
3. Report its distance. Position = 143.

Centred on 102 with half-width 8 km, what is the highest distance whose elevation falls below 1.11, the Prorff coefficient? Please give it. 109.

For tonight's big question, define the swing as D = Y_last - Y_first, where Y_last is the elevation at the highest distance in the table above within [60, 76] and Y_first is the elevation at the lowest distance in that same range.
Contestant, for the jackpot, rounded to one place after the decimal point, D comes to -0.2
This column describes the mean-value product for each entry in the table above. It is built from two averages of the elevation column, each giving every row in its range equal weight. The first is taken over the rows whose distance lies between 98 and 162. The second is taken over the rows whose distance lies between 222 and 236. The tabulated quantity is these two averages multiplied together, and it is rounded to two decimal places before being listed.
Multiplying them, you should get 1.05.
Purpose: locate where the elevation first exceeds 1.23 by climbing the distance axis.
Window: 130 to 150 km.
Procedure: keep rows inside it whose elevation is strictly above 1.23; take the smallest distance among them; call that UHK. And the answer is 131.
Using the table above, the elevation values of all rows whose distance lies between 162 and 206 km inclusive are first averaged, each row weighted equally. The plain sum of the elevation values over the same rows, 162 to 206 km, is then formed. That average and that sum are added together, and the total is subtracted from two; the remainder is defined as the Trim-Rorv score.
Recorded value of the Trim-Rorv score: -28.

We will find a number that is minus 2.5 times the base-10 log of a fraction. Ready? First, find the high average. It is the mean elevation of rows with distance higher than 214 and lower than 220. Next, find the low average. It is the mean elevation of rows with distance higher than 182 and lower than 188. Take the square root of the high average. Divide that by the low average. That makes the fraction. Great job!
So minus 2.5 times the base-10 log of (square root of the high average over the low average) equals 0.16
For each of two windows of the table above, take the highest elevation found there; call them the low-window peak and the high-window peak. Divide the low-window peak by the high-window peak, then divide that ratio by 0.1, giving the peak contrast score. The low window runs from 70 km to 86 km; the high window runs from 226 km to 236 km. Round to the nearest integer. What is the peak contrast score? 12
